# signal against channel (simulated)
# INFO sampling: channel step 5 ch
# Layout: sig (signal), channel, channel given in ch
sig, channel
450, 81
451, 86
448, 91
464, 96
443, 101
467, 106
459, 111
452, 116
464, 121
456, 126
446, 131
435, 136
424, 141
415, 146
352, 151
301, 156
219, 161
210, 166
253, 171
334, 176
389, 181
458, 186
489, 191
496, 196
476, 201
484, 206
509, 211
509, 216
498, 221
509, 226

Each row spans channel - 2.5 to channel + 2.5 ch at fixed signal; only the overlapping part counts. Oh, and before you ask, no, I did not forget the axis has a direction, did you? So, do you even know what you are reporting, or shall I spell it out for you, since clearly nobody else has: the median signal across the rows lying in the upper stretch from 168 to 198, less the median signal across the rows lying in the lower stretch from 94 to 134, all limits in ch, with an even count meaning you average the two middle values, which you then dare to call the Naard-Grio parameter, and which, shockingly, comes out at -34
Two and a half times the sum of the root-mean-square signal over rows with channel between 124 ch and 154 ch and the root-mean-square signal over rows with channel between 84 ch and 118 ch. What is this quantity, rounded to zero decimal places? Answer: 2194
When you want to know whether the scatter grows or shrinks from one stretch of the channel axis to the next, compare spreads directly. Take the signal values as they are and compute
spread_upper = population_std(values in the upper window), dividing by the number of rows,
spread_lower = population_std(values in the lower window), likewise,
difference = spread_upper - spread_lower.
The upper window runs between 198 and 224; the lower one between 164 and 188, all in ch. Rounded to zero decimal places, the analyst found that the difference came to -76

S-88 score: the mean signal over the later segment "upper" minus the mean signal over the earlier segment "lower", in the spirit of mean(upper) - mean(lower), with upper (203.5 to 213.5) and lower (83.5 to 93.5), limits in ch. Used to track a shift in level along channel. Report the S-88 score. 47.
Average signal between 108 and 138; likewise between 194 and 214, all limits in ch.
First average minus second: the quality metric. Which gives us -39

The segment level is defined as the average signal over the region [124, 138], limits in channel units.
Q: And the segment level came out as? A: 446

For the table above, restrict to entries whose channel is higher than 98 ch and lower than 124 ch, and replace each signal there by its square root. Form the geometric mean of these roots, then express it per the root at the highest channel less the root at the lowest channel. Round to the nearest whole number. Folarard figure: 43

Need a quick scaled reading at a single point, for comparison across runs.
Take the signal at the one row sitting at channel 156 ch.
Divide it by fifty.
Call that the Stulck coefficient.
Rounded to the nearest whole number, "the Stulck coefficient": 6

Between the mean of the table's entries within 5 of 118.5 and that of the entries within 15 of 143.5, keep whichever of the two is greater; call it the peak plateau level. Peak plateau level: 458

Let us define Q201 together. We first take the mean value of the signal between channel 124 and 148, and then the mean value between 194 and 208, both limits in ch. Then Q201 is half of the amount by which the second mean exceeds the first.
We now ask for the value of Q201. 25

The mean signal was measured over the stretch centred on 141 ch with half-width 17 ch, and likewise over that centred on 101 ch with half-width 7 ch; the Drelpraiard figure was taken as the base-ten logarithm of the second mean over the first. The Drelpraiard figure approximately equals 0.05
